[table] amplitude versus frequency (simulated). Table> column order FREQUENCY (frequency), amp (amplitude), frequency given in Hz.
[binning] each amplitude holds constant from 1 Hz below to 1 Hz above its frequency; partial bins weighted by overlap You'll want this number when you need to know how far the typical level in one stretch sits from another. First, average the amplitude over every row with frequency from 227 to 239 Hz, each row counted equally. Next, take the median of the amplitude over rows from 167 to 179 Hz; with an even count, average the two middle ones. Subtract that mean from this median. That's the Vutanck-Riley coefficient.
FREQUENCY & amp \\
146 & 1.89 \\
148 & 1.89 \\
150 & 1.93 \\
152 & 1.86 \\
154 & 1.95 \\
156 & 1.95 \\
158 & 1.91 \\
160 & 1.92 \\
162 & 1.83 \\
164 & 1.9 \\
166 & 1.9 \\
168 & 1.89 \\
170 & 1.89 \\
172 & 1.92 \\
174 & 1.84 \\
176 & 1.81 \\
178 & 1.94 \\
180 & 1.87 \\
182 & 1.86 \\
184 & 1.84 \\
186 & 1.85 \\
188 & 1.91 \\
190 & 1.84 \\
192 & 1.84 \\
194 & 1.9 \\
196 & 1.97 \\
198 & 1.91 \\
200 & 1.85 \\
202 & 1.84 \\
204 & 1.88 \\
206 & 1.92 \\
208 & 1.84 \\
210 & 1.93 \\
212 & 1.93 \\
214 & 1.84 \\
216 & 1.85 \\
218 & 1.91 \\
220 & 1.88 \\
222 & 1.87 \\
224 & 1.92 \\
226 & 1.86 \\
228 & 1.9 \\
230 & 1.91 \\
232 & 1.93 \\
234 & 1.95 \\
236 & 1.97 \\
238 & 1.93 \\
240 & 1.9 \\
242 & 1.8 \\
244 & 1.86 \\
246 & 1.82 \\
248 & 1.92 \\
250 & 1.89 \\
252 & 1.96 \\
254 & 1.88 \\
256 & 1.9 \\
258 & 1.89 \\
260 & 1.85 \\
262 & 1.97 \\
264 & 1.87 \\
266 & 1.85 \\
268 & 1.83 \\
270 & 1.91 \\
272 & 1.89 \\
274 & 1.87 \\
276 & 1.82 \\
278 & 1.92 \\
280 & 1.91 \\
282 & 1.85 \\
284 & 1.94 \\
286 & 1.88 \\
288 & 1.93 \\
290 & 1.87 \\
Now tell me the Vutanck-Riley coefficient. -0.042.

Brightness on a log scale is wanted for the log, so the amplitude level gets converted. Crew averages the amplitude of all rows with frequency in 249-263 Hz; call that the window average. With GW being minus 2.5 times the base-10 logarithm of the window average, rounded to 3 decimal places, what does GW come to -0.700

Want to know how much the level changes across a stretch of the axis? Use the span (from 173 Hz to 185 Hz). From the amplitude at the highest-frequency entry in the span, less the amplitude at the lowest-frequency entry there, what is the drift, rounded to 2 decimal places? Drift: 0.00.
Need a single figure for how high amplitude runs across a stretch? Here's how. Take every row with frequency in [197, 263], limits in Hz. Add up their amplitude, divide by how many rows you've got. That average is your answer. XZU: 1.893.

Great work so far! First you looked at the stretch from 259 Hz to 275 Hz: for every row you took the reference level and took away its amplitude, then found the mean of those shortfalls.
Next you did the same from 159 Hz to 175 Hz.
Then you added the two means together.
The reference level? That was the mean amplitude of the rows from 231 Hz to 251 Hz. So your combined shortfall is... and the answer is 0.028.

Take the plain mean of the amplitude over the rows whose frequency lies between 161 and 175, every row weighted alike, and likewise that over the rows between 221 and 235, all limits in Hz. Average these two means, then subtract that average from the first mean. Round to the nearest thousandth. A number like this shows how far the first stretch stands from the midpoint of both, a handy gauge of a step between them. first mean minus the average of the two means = -0.012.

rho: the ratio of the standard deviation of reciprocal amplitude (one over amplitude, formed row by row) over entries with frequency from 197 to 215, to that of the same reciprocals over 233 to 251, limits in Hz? 0.70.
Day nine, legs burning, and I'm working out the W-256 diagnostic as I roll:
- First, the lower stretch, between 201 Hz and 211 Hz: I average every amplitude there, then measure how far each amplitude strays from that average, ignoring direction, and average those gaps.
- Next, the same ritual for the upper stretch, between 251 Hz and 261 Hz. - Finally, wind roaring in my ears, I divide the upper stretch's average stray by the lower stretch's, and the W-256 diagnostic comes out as 0.79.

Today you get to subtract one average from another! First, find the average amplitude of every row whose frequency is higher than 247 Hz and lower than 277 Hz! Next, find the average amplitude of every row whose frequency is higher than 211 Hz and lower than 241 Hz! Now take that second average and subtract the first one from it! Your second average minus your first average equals 0.017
